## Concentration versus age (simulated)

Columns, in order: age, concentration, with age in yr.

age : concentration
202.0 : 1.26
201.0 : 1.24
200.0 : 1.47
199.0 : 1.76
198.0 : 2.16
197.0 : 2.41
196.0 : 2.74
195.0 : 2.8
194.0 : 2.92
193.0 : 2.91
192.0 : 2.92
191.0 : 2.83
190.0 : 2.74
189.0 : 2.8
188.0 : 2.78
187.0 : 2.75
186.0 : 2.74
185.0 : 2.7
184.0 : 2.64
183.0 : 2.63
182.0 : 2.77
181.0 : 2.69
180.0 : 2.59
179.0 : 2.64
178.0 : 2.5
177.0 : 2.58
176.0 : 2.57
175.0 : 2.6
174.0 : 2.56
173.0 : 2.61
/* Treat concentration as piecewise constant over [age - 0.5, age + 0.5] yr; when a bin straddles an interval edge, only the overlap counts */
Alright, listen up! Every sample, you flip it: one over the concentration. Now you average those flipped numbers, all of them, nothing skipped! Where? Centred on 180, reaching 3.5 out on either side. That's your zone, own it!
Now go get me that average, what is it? 0.381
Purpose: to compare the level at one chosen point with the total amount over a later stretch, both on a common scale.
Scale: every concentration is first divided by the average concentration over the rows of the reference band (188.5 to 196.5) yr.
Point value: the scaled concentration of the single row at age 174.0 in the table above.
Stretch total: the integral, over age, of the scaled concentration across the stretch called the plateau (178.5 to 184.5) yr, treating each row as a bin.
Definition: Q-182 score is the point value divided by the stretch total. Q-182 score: 0.160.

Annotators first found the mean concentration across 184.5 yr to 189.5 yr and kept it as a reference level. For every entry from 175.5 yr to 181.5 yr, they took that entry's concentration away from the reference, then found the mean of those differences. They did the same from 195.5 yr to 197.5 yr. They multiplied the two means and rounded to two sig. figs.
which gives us 0.028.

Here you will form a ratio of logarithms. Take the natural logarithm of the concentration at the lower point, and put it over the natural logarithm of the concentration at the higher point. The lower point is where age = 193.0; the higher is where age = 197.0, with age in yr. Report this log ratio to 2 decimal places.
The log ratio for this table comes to 1.21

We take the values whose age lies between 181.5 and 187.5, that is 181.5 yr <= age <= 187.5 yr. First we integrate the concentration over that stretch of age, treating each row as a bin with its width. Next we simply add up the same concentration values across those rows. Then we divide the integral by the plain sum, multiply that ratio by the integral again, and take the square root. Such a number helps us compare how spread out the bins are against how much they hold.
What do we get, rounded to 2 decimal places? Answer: 4.03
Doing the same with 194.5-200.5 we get 3.65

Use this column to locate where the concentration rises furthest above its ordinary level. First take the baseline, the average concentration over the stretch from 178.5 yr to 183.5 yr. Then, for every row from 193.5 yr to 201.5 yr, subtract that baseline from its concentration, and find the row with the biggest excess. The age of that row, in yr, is 194.0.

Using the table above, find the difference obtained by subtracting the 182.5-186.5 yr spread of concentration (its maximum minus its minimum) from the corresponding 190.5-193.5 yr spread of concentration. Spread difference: -0.02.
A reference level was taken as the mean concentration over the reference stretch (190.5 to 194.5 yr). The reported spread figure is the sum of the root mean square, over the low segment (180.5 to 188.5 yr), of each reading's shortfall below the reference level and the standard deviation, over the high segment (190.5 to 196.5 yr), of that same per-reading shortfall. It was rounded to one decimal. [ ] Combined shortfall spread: 0.3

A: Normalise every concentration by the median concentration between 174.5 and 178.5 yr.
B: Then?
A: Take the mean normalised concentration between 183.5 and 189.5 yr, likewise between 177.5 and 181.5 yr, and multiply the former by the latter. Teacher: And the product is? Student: 1.07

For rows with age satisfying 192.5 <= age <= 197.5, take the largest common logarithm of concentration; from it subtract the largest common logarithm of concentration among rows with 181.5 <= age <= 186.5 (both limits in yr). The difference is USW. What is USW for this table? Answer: 0.023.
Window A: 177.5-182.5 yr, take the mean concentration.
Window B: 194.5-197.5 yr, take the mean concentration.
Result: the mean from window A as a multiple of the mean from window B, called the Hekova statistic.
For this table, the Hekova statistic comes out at 1.00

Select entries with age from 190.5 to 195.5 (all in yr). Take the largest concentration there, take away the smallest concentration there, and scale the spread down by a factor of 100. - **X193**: 0.0012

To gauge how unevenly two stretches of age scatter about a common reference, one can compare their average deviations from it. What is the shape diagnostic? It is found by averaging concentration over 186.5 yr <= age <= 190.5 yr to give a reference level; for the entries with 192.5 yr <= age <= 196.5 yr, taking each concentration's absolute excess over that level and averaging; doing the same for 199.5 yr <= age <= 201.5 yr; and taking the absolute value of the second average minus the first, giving 1.3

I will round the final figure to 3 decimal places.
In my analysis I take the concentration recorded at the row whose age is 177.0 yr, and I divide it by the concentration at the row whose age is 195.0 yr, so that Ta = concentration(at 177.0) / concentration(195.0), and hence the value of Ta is 0.921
